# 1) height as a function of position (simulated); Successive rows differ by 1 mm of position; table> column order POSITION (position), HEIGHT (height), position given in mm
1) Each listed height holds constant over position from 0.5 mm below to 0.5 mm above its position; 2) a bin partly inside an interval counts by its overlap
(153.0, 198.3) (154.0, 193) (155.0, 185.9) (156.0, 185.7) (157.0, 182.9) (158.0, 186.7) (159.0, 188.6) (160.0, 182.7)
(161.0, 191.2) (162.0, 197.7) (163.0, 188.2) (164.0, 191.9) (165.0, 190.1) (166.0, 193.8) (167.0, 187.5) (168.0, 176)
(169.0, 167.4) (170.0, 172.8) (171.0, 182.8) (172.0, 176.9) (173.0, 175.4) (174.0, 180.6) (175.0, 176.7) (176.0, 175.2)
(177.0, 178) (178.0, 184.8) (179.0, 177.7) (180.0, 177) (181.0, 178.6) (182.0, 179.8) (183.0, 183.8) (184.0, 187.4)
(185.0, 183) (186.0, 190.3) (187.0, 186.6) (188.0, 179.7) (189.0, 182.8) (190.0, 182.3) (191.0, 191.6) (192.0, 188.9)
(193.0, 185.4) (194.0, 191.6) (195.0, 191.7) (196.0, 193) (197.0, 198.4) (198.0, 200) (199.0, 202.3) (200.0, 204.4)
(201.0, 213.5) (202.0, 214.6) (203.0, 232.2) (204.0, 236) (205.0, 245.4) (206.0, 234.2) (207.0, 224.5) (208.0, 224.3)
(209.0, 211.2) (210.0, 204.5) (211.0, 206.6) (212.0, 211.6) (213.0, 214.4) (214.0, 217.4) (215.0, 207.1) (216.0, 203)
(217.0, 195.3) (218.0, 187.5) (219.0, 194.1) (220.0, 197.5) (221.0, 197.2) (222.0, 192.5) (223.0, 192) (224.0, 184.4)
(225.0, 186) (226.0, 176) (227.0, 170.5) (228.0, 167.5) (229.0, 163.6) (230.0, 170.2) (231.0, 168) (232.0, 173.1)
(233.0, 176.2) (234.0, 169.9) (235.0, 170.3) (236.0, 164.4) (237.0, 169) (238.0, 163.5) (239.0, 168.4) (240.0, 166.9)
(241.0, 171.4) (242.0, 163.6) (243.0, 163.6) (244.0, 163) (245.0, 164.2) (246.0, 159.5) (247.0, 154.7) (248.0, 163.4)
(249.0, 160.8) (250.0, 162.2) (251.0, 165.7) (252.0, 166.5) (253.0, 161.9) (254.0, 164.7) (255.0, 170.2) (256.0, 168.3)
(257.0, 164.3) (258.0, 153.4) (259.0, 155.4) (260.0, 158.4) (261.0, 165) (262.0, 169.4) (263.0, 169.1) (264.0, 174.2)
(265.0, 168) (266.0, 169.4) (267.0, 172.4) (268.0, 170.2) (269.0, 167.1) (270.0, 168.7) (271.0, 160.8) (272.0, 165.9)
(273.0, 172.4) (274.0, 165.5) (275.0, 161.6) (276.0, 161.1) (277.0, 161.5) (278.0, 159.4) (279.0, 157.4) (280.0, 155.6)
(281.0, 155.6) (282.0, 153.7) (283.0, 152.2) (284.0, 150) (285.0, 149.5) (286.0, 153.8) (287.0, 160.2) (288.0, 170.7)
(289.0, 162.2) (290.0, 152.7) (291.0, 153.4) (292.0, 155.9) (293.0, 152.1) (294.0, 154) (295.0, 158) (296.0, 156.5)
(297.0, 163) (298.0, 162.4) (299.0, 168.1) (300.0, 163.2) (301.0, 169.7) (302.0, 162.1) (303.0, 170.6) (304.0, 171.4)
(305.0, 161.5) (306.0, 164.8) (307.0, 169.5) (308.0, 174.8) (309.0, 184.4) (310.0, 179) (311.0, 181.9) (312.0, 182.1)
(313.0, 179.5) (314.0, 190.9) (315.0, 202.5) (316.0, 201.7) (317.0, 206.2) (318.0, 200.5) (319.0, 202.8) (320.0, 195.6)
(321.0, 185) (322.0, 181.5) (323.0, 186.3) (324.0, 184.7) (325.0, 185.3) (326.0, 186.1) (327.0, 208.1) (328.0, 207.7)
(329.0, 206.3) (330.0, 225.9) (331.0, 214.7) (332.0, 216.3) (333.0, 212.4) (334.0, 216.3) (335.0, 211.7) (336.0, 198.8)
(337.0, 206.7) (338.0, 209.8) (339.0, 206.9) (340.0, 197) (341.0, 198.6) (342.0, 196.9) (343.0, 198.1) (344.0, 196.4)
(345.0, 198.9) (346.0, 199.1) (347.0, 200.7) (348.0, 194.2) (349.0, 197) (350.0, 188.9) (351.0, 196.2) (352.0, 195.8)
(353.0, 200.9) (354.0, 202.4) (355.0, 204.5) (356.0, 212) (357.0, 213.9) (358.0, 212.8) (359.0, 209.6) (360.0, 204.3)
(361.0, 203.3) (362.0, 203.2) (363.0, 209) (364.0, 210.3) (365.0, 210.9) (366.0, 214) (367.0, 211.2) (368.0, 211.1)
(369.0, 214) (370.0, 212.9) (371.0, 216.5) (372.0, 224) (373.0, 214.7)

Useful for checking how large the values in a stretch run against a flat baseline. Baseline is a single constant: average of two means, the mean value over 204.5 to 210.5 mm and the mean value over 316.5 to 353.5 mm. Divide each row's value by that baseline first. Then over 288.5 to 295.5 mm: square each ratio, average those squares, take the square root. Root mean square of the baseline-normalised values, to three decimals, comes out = 0.733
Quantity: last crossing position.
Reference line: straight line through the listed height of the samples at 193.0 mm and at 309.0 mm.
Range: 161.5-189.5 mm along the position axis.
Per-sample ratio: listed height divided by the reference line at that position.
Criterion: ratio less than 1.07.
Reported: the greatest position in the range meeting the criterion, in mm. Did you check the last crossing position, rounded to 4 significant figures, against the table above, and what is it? 189.0 mm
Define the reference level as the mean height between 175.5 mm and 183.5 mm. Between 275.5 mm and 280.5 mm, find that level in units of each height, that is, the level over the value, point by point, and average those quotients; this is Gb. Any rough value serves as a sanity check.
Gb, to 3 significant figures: 1.13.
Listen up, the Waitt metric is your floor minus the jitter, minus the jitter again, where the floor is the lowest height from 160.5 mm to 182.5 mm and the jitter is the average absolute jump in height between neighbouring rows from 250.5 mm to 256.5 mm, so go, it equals 161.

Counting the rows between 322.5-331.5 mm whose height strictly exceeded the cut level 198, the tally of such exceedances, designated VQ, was 5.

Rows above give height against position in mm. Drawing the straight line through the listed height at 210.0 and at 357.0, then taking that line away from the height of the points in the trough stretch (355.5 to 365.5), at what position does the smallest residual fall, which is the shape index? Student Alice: 362.0 mm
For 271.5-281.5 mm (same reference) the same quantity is 281.0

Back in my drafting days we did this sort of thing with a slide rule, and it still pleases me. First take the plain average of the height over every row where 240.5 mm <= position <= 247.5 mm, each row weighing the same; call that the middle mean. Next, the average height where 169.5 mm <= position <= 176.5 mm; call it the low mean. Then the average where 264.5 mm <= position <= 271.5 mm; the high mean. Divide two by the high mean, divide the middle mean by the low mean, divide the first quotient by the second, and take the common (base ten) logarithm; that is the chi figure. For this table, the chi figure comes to -1.89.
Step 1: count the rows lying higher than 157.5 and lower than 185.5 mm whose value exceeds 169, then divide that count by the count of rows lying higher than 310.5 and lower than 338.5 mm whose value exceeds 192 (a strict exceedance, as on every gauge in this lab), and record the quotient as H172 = 1.5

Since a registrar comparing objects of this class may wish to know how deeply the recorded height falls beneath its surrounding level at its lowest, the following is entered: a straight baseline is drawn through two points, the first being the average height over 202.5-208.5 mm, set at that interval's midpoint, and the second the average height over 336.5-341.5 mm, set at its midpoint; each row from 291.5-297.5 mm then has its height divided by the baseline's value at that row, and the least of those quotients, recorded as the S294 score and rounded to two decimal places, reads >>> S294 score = 0.71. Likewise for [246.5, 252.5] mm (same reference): 0.69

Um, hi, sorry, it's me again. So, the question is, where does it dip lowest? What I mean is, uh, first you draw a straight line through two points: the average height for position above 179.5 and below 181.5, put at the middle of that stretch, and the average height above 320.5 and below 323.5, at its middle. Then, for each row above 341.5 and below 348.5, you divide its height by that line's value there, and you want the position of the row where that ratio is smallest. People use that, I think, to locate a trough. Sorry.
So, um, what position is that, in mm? 348.0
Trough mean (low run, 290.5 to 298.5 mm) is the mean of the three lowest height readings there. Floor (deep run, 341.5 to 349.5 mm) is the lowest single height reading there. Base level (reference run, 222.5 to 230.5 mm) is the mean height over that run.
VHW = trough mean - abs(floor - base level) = 135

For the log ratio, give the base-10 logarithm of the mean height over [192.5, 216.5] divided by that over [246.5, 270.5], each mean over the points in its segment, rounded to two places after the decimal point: 0.11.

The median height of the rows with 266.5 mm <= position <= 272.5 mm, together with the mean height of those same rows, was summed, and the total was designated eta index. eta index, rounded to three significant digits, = 335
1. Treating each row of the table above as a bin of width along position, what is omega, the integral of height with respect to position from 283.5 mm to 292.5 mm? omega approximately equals 1408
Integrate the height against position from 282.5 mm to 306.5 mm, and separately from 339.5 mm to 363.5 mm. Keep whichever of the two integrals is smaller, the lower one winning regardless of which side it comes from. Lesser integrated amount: 3838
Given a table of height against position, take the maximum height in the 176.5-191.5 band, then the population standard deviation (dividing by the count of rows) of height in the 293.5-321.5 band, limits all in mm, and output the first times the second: 2993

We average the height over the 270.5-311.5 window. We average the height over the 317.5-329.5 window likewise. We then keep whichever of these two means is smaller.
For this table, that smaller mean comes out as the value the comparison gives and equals 162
